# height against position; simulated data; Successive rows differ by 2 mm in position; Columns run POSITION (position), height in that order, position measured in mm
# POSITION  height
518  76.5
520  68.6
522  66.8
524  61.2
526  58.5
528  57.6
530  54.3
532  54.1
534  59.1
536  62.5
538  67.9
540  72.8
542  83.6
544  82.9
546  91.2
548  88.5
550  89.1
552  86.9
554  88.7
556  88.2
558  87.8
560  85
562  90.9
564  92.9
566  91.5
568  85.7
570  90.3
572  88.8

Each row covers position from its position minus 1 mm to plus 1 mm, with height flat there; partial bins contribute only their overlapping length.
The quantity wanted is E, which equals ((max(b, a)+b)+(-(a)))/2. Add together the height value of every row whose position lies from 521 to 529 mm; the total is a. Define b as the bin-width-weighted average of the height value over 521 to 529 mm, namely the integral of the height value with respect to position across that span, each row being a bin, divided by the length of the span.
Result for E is 30.5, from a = 244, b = 61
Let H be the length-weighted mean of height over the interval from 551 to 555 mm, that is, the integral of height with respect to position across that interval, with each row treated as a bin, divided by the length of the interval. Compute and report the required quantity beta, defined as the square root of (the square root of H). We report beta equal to 3.06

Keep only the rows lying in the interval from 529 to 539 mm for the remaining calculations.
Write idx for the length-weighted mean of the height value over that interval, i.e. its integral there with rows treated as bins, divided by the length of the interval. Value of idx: 60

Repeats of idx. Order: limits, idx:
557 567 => 90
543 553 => 88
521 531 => 60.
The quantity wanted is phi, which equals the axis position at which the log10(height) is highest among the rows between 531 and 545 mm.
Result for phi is 542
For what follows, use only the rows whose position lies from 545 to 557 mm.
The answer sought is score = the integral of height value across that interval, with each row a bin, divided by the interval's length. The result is 89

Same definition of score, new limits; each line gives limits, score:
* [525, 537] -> 58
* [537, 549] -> 81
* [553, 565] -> 89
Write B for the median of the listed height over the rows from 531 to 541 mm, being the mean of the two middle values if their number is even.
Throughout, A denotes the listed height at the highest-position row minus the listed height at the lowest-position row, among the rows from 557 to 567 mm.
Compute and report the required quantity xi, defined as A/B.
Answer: 0.06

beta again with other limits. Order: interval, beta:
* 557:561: 3.05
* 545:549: 3.08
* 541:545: 3.02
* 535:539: 2.84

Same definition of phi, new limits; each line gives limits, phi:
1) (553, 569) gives 564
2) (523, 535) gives 524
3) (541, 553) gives 546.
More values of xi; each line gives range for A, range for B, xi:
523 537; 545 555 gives 0.01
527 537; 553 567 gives 0.06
